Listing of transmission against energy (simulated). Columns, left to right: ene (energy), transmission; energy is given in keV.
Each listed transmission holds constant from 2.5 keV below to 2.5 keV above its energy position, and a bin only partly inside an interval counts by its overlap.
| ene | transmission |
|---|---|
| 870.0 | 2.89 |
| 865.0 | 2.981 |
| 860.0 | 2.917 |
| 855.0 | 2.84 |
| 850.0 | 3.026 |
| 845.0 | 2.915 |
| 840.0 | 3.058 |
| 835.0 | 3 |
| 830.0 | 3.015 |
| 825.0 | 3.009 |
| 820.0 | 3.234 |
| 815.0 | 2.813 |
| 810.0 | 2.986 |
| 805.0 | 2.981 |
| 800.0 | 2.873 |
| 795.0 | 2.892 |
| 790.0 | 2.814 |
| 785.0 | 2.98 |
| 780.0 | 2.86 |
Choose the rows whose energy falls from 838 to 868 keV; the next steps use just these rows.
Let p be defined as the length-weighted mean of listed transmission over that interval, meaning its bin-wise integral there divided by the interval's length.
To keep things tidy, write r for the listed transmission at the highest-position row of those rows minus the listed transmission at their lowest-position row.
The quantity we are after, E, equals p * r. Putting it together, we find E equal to -0.2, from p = 2.95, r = -0.08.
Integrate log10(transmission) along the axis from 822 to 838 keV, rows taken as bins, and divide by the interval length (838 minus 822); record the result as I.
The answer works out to 0.479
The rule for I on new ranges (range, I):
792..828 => 0.472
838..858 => 0.471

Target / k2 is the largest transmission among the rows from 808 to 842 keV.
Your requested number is 3.234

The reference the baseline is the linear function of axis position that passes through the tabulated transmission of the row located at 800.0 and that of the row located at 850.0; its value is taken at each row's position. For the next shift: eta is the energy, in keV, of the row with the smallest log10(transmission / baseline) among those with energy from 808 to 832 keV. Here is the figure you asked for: 815.0 keV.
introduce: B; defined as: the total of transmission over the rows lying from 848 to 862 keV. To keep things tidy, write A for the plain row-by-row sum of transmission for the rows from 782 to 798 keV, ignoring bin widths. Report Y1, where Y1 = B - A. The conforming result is 0.1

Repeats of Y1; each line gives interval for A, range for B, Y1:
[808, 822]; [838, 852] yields 0.0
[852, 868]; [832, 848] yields 0.2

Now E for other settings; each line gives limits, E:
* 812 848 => 0.3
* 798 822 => 1.1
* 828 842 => 0.1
